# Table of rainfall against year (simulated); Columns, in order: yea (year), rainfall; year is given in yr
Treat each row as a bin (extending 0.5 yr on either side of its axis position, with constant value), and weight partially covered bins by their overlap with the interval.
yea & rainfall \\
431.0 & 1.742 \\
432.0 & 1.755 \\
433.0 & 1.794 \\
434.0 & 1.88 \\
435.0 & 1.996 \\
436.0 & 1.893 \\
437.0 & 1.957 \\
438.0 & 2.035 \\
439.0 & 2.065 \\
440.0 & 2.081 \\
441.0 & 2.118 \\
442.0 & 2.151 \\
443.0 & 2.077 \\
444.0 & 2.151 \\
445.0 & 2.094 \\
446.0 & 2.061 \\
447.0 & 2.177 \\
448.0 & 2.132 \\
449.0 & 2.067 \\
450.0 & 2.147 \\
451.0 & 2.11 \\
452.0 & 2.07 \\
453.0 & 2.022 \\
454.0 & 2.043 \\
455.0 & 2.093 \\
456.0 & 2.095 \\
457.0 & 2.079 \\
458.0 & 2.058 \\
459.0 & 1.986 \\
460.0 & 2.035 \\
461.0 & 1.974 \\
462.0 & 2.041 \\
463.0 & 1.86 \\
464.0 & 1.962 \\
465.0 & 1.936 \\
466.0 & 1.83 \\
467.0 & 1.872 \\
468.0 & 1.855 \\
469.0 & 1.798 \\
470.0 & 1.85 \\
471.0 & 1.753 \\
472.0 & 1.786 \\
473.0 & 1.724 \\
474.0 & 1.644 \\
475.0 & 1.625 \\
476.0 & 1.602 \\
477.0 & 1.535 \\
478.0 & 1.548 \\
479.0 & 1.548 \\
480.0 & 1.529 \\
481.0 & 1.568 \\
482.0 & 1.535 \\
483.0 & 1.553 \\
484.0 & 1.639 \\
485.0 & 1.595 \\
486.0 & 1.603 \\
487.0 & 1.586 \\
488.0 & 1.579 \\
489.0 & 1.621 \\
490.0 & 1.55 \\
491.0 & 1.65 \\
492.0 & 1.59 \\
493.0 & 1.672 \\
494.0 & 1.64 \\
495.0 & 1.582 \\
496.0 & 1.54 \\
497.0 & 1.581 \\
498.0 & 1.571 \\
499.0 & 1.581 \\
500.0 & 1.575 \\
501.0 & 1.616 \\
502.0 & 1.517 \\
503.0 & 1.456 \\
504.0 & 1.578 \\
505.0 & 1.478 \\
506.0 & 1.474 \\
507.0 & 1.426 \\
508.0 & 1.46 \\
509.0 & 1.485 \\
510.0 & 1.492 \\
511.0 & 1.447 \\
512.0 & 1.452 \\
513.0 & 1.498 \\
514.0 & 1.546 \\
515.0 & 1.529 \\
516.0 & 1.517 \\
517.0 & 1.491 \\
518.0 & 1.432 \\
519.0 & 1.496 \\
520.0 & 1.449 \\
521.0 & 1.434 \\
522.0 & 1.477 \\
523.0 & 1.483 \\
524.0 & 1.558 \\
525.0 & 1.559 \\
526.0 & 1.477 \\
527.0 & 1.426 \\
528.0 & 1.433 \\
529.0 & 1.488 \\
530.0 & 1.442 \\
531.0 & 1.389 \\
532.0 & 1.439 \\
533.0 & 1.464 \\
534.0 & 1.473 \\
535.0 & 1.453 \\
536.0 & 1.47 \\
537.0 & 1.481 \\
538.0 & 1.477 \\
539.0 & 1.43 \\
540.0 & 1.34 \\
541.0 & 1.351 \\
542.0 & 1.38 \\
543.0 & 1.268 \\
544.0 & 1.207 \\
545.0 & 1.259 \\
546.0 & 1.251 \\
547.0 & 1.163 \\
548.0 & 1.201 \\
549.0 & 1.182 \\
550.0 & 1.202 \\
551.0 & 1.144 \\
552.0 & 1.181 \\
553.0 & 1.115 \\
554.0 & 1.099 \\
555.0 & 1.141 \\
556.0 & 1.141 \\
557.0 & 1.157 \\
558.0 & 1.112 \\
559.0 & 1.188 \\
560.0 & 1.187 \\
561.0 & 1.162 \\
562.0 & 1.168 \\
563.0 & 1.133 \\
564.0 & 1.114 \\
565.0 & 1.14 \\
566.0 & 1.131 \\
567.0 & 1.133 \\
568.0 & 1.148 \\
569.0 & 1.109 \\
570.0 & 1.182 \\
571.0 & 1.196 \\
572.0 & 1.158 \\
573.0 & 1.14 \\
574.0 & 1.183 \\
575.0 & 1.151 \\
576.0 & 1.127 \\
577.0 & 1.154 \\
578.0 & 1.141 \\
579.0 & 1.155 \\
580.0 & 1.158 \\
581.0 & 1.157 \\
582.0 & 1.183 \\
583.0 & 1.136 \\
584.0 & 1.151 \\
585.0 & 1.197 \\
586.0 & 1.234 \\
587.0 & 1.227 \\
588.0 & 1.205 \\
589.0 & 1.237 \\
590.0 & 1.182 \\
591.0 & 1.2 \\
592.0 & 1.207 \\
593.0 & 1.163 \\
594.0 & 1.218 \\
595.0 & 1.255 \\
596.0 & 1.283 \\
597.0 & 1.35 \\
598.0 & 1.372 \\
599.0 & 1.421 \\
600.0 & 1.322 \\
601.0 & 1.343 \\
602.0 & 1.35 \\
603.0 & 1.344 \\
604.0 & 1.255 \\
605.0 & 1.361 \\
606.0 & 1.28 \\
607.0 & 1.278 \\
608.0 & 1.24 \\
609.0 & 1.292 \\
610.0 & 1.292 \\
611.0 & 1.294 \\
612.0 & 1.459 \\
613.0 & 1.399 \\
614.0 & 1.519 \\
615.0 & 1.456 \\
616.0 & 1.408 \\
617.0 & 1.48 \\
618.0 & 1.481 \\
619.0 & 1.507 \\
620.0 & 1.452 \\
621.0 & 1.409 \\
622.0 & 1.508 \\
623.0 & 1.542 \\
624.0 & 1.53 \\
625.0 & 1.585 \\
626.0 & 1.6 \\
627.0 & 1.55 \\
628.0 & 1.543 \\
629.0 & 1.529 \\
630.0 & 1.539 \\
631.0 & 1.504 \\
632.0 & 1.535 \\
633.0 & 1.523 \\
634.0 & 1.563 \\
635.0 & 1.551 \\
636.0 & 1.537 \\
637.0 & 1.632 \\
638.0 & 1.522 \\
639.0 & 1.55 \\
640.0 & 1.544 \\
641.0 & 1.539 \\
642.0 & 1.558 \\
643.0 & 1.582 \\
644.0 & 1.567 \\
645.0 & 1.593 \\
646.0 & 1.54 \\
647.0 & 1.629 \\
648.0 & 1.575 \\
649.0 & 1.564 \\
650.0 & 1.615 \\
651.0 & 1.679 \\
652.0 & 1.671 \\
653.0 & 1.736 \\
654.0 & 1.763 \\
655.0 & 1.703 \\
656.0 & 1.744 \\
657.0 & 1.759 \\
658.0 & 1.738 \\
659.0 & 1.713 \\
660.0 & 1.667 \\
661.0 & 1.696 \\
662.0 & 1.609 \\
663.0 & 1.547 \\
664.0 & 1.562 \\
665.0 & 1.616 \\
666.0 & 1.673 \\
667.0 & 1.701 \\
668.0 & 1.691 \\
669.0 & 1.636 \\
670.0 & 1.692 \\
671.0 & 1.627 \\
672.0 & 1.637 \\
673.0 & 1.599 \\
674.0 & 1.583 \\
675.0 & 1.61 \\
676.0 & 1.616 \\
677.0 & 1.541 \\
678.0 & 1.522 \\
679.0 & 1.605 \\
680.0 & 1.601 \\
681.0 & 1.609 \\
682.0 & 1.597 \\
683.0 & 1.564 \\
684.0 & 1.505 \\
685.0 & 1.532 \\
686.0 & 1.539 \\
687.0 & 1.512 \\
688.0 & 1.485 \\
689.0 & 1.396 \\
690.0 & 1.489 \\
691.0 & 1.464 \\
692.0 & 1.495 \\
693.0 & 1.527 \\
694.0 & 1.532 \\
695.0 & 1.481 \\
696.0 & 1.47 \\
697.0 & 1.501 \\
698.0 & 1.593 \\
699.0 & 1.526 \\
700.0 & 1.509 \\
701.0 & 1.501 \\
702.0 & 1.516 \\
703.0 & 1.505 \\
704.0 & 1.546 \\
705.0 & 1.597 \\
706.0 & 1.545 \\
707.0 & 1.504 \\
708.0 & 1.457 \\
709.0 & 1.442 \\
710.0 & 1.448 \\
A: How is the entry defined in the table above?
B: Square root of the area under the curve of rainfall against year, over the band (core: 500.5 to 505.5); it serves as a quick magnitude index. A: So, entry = 2.76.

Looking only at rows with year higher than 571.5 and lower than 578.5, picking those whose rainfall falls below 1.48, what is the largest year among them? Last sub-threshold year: 578.0 yr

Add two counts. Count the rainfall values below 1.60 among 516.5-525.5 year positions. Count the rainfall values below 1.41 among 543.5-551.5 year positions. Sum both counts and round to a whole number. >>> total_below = 17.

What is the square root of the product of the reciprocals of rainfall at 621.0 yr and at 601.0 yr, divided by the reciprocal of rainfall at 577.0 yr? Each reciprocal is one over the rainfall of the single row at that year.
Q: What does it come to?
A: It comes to 0.84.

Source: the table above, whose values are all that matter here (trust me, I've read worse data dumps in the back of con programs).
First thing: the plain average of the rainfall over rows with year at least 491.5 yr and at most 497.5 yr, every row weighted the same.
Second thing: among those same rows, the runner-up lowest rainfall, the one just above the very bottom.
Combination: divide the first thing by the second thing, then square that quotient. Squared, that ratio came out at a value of 1.03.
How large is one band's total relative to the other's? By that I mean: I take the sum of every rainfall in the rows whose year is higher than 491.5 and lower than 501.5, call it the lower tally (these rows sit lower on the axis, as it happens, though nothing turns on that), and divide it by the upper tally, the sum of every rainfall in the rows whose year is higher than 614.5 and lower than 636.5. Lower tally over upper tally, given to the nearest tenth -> 0.5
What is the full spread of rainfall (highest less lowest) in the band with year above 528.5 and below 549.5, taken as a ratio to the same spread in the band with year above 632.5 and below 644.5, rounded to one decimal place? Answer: 3.0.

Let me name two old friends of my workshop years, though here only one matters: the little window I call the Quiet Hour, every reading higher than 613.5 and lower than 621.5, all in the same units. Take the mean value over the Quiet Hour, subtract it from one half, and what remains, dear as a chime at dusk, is -0.96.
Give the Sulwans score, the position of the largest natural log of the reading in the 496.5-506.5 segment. 501.0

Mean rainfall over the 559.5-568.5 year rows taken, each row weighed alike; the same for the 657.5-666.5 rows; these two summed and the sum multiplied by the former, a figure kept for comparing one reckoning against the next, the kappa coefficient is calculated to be 3.2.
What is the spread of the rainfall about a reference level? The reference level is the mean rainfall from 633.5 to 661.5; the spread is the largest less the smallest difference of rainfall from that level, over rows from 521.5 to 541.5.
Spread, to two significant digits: 0.22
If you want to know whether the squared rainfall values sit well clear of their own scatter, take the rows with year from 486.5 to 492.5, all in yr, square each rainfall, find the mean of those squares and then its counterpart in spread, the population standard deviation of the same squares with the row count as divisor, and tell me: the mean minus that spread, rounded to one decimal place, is 2.4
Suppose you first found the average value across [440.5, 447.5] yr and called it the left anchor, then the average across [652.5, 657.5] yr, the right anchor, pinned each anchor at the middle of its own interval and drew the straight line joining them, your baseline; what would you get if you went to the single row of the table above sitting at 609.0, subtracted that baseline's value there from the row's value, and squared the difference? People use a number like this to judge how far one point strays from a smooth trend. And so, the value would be 0.28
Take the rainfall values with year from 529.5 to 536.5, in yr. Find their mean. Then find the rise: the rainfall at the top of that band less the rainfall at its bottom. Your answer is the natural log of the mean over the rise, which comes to 3.9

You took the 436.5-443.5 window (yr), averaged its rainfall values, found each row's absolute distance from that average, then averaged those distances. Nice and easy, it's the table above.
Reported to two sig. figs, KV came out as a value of 0.043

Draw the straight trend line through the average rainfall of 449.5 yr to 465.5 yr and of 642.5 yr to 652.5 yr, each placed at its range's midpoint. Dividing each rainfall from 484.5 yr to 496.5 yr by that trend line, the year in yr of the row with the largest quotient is 493.0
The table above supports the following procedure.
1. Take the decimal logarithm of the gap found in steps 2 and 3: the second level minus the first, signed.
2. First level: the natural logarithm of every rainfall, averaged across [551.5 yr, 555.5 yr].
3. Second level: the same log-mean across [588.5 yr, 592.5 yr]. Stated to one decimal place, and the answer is -1.2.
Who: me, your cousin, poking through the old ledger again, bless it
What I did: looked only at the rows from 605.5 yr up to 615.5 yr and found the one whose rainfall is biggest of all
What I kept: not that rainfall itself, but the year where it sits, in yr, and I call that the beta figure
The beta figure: 614.0 yr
